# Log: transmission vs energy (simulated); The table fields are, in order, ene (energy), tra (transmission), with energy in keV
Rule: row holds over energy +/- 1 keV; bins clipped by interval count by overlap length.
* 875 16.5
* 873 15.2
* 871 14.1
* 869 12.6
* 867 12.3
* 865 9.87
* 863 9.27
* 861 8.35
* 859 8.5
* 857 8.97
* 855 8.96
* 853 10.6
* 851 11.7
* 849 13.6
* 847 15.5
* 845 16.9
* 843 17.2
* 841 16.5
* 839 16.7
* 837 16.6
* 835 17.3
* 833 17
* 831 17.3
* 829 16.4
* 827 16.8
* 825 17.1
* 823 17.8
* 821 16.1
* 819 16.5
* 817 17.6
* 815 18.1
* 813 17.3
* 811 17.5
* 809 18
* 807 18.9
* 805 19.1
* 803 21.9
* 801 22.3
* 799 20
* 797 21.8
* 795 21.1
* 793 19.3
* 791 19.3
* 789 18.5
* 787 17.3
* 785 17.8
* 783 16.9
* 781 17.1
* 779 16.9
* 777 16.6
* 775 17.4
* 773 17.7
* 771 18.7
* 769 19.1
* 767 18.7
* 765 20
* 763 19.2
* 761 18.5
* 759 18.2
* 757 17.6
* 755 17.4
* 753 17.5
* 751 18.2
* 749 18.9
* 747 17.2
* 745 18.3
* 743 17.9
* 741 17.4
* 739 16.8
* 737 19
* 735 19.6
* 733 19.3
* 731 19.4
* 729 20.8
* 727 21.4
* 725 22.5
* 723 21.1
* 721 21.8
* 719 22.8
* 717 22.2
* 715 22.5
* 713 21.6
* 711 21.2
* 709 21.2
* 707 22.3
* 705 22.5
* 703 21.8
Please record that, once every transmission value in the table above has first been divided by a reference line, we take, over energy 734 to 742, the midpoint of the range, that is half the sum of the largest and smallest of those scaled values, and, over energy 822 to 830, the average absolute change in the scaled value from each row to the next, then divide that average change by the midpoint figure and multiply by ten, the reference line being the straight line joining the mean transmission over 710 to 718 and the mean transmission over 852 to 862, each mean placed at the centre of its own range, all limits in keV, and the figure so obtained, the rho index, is 0.19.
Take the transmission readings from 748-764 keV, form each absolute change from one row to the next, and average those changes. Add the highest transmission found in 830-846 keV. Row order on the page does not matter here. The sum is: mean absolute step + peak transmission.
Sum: 17.8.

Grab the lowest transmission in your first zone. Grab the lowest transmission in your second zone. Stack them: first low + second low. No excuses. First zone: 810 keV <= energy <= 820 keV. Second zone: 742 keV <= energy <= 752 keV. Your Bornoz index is 33.7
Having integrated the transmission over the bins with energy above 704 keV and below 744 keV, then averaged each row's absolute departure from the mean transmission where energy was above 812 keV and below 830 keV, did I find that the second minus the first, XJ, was -826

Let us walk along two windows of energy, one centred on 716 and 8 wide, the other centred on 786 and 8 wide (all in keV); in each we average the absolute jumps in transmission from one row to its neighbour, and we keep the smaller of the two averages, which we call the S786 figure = 0.6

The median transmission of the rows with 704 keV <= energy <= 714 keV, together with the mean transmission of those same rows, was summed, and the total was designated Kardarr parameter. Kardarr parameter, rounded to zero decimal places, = 43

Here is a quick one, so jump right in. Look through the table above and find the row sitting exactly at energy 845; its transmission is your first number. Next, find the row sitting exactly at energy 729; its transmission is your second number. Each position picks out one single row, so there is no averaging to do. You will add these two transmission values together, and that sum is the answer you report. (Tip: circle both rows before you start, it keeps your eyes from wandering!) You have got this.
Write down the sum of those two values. 38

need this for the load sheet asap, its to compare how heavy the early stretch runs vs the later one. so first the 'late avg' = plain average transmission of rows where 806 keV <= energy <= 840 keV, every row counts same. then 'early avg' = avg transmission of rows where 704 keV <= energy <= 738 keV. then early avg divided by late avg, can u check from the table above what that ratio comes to 1.23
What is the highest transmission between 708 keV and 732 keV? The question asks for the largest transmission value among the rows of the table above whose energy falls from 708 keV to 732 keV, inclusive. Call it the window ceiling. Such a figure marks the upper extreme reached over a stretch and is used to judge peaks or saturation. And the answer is 22.8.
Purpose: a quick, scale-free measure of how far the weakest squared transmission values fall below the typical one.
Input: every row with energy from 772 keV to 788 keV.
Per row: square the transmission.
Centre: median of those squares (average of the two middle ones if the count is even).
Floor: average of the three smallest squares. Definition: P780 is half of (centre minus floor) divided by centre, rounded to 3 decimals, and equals 0.023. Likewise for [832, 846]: 0.018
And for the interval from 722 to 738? 0.047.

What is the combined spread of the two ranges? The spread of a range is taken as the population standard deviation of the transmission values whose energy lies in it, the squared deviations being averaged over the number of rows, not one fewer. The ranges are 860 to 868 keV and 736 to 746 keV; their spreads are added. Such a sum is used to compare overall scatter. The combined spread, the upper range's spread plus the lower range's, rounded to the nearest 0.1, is 2.2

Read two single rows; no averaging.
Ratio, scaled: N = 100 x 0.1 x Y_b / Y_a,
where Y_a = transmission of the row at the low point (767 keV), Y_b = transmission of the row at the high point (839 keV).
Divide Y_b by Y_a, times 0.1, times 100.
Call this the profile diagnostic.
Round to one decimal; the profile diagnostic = 8.9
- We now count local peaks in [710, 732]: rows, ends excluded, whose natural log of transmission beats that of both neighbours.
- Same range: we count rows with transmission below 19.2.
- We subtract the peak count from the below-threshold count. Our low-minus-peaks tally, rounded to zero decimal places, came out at -3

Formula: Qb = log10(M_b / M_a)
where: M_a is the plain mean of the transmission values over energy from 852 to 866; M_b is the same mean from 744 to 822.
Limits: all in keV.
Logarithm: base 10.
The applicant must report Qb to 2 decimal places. 0.30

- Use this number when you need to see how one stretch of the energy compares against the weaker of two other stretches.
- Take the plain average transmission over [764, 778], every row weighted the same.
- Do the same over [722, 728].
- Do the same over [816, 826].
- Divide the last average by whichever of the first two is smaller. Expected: 0.93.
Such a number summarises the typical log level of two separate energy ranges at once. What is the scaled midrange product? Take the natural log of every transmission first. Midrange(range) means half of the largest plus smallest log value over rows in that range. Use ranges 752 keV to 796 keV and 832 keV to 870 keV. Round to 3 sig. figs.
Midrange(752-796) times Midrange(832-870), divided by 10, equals 0.728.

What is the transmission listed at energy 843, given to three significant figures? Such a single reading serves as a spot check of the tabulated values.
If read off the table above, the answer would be 17.2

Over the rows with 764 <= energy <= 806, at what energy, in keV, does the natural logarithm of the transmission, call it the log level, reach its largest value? 801 keV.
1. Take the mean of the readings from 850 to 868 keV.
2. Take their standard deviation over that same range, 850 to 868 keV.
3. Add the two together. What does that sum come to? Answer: 11.2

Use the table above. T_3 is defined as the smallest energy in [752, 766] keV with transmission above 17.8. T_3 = 759 keV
